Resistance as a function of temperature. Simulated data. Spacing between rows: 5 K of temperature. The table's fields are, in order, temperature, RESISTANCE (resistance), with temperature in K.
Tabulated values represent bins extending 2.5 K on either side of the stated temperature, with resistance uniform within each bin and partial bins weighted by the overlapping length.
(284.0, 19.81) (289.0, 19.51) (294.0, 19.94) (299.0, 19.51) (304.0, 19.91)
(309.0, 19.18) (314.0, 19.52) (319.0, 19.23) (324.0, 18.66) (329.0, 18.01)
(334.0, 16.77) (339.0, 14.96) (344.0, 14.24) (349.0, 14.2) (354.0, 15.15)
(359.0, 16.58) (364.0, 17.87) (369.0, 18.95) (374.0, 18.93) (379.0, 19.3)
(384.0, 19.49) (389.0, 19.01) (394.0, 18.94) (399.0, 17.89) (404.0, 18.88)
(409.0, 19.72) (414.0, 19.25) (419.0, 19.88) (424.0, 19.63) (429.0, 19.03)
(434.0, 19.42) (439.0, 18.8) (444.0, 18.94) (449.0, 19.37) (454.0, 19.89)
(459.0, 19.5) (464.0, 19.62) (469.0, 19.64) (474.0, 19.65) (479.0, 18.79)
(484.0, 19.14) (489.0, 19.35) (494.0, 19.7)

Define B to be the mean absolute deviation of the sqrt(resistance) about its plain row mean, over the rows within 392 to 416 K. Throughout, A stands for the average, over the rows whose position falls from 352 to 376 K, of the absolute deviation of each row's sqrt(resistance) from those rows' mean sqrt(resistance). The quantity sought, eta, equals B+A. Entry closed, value 0.21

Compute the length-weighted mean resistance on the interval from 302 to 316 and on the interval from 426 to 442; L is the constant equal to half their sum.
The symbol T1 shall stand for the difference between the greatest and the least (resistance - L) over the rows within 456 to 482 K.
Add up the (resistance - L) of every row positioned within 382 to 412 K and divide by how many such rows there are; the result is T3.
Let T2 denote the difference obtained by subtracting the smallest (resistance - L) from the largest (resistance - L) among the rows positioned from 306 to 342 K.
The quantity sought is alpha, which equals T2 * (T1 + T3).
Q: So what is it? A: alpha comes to 2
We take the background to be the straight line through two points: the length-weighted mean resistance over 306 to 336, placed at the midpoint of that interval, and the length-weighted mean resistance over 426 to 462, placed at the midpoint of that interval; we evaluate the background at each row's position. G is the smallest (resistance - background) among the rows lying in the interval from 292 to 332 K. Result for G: -0.6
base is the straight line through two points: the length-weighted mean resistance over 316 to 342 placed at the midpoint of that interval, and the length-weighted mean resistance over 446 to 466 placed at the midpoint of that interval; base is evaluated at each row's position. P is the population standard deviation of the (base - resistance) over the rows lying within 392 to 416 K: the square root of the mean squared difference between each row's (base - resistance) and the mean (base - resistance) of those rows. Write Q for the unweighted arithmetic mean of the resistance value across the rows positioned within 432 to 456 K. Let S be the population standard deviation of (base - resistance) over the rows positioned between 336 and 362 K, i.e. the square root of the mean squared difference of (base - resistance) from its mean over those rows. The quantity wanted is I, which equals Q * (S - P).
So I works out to 5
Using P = 0.54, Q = 19.3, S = 0.79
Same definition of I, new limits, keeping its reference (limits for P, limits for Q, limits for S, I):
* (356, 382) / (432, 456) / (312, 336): 4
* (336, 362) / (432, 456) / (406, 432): -8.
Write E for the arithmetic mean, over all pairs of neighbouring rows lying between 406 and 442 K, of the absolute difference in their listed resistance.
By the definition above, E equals 0.49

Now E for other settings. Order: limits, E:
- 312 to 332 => 0.50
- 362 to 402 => 0.47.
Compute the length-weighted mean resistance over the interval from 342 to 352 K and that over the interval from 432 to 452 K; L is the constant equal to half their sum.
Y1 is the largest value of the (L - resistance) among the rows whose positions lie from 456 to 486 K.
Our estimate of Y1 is -2.1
